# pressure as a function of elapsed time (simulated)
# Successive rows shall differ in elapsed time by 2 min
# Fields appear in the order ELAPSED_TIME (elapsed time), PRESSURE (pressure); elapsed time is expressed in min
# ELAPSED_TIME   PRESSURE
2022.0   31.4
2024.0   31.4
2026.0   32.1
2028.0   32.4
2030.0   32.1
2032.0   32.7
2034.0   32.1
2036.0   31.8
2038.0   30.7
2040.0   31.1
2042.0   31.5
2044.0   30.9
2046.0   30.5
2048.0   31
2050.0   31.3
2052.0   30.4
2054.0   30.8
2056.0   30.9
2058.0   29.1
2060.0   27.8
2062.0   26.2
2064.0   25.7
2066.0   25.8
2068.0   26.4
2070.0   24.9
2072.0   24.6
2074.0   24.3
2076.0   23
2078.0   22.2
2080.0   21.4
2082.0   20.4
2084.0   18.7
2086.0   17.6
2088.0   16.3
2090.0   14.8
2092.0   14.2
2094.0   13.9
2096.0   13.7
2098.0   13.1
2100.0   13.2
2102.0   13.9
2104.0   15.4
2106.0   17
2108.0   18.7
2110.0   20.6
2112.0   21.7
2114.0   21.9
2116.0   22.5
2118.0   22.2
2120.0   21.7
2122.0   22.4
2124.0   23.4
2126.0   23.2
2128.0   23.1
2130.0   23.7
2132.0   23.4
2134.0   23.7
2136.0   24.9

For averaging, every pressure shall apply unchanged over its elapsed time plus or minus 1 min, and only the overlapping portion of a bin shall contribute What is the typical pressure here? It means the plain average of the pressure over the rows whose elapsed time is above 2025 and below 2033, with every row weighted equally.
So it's 32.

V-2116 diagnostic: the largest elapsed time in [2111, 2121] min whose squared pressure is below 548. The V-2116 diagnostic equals 2120.0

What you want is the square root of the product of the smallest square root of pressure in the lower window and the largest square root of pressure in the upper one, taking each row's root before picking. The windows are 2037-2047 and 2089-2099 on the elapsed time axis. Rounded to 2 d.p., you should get 4.61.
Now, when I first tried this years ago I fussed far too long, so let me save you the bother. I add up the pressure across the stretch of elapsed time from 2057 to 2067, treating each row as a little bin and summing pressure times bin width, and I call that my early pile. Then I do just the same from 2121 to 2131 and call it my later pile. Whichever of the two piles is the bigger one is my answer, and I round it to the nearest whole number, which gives 269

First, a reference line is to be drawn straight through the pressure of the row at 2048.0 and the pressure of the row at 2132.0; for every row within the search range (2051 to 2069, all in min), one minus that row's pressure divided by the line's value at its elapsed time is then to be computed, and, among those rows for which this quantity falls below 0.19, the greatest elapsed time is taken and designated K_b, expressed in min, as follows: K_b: 2068.0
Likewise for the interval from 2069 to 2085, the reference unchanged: 2074.0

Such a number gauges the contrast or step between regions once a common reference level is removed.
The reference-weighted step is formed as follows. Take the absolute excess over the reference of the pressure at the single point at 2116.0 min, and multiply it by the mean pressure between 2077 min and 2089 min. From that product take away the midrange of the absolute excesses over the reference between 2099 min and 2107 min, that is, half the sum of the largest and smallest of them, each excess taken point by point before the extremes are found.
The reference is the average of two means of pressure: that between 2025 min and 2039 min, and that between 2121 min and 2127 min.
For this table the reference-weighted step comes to 85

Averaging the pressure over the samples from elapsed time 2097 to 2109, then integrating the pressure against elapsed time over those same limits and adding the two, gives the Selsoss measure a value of 198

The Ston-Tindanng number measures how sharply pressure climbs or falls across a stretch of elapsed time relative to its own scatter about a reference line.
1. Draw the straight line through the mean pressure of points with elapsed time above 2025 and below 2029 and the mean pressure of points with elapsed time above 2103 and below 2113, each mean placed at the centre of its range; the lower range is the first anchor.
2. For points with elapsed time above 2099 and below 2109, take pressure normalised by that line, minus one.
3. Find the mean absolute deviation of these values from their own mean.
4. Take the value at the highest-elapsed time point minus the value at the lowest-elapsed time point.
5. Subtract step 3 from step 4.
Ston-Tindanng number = 0.23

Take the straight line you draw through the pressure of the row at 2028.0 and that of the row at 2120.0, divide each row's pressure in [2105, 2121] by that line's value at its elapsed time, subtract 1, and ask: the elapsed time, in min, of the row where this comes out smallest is 2106.0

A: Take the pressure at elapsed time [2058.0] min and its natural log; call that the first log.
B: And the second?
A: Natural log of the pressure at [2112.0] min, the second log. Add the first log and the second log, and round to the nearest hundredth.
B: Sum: 6.45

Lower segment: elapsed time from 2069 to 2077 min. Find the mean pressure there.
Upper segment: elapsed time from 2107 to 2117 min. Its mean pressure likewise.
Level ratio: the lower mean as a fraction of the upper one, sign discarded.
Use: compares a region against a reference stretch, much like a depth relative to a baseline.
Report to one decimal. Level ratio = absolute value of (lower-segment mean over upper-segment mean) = 1.1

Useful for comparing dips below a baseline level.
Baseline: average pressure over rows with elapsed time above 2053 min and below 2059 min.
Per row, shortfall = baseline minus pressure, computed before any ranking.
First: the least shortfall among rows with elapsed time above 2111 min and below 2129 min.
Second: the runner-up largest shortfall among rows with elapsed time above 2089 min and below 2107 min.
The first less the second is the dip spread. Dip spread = -10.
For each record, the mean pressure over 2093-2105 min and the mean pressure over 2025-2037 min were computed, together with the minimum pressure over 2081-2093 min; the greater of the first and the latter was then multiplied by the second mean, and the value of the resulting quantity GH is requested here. 457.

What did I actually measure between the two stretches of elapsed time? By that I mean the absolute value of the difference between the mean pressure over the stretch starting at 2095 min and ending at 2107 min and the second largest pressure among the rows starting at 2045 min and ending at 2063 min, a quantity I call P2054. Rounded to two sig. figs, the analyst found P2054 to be 17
